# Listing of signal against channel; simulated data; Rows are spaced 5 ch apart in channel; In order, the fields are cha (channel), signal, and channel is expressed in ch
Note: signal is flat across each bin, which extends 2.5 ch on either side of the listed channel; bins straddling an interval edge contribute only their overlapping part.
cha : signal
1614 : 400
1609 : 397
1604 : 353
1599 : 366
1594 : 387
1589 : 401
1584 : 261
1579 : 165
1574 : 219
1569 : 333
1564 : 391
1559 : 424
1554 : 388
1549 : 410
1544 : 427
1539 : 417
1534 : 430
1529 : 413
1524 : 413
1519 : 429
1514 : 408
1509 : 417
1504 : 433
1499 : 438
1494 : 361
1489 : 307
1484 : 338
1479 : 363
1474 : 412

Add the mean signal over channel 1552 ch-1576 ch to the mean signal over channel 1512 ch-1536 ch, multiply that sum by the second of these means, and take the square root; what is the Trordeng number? 568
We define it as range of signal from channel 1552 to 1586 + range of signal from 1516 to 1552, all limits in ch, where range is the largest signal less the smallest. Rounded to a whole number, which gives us 279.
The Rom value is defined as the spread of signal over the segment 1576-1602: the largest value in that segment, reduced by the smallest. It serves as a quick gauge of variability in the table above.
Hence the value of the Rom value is 236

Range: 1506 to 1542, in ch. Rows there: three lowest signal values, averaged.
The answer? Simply 411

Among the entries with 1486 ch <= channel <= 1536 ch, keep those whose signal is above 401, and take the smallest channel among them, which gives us 1499 ch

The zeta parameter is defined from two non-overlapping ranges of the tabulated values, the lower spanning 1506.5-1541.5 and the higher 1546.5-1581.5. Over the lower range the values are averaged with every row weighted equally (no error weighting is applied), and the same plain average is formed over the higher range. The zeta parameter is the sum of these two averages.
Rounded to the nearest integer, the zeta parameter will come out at 751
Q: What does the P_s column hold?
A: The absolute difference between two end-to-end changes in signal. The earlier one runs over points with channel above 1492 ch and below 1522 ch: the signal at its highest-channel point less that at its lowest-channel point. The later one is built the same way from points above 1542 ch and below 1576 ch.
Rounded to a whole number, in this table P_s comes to 276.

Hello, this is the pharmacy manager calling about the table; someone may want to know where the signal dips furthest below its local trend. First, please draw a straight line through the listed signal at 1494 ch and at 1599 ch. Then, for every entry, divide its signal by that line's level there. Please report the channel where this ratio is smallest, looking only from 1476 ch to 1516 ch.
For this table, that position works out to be 1489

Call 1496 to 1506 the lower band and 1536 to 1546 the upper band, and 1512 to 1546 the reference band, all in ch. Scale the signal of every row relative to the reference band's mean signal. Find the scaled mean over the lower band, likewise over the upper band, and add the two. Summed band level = 2.04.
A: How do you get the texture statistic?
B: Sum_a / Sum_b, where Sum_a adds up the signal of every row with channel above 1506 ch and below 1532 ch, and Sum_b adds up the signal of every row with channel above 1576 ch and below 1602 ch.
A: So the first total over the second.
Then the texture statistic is 1.32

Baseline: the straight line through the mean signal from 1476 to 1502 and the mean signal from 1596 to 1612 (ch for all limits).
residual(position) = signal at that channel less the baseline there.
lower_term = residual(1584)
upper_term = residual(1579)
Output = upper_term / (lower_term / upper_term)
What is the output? -384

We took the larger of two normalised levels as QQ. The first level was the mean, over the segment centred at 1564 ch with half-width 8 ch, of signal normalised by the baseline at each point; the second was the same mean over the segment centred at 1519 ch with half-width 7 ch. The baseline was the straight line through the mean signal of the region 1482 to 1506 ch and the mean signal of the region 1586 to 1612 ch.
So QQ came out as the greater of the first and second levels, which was 1.11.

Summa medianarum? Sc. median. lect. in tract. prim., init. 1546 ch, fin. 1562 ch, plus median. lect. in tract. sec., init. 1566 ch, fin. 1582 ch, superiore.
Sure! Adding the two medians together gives 629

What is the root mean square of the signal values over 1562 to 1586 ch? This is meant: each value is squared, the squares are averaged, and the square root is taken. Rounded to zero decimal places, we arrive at 285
